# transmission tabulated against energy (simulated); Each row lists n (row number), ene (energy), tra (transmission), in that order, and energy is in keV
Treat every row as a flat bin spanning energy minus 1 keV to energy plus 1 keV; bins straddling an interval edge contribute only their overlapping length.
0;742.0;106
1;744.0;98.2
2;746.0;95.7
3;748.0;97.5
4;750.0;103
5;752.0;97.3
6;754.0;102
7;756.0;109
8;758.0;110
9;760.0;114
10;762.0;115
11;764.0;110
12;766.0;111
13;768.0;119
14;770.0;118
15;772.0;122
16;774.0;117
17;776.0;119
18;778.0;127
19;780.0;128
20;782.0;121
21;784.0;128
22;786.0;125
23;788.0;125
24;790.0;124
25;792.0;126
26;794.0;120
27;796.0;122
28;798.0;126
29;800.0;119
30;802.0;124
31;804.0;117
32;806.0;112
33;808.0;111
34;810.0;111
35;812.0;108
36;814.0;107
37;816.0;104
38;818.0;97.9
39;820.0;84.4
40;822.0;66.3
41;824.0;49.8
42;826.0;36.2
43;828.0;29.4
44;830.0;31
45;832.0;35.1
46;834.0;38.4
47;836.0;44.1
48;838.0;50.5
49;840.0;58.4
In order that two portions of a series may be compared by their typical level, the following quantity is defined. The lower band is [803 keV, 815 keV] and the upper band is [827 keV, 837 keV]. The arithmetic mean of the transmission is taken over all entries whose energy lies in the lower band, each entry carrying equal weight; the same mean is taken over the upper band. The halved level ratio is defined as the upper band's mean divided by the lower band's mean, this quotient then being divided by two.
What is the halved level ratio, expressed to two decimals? 0.16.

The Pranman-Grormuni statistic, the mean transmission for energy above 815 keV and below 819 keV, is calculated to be 101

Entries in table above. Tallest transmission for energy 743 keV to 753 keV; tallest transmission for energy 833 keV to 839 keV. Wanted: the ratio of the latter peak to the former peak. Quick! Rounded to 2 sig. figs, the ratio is 0.49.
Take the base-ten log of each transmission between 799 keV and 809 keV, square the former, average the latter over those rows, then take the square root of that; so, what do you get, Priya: 2.07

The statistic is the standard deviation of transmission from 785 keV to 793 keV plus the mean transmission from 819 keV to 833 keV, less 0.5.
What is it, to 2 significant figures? 48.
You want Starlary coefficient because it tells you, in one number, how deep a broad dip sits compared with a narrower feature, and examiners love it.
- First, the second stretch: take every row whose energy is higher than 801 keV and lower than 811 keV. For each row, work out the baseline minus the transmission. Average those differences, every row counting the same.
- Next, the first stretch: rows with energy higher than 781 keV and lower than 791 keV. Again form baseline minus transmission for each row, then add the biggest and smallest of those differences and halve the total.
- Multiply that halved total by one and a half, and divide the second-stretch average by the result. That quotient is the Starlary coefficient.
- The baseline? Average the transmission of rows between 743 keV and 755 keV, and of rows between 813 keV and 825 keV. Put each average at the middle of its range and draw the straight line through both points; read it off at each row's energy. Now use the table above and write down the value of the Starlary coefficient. 0.57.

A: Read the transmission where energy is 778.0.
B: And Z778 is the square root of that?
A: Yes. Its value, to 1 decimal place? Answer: 11.3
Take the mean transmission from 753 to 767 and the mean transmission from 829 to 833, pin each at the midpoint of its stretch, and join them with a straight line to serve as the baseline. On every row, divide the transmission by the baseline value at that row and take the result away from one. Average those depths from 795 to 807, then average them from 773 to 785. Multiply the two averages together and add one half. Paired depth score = 0.82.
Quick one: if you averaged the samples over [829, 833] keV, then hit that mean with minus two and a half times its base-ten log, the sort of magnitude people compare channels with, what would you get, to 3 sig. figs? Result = -3.80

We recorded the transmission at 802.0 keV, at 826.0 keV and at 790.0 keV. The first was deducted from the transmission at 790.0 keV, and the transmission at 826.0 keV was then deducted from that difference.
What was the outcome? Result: -36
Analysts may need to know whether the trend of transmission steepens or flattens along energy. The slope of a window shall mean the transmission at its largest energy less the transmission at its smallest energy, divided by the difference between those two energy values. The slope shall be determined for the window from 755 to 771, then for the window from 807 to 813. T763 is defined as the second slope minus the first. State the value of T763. -1.4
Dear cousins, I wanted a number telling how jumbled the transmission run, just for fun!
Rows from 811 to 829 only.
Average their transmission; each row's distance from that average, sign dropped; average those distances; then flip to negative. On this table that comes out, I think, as -27.1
